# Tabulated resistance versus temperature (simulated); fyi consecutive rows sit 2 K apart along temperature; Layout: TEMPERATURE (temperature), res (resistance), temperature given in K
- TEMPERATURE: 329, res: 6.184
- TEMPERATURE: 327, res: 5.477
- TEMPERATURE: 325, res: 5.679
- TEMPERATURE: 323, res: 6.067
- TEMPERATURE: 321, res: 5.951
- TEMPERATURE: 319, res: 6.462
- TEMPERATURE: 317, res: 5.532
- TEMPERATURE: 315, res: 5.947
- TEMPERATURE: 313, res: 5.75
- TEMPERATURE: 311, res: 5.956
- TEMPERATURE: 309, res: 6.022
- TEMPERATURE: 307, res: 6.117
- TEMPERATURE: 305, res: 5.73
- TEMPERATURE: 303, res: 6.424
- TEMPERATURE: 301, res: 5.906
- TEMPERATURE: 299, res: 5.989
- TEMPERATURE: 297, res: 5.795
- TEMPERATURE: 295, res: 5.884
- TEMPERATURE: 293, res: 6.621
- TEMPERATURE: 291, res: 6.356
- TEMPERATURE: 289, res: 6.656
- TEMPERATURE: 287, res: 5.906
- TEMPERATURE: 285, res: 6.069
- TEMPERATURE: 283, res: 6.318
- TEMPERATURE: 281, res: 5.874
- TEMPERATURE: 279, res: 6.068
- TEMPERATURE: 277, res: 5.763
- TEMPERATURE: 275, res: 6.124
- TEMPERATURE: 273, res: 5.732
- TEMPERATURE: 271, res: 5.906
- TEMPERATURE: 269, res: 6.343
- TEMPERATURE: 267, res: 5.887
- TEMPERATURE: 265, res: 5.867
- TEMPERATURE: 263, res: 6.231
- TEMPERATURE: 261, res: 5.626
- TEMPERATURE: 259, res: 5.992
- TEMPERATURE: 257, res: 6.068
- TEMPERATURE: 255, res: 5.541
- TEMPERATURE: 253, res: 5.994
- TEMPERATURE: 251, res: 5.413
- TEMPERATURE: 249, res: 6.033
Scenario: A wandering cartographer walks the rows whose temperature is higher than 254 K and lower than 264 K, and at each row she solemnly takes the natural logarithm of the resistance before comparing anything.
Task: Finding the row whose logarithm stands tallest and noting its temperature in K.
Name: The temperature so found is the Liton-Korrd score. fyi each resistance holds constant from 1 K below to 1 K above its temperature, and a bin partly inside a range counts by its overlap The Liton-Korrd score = 263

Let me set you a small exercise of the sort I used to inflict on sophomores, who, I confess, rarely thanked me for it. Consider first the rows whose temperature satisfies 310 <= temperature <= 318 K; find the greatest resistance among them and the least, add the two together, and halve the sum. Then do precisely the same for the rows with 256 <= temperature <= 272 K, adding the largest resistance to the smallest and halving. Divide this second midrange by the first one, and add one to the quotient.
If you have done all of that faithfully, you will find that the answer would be 2.04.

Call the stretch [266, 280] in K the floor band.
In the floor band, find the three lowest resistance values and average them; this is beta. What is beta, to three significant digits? 5.79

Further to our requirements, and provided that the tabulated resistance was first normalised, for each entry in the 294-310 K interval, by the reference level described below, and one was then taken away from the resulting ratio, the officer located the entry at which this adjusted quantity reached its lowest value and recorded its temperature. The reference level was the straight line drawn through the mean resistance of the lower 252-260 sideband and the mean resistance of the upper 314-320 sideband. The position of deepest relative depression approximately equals 305 K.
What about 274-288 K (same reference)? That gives 277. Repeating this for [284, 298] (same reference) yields 297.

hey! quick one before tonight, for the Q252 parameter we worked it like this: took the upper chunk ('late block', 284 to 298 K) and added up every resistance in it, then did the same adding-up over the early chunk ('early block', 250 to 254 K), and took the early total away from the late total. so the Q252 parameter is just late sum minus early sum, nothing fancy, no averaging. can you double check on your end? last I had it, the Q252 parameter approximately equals 32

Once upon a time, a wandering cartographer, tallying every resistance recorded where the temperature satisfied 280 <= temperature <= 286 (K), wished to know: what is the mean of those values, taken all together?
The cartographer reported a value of 6.09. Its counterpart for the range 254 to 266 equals 5.89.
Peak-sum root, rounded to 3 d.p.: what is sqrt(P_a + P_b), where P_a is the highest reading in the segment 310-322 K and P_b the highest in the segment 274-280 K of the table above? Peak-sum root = 3.548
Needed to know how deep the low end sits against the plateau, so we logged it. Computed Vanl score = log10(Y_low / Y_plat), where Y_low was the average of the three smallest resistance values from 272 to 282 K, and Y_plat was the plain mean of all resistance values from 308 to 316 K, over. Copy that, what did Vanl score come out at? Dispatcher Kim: -0.0096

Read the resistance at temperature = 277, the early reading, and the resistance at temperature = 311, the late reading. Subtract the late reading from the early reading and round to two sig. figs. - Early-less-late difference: -0.19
